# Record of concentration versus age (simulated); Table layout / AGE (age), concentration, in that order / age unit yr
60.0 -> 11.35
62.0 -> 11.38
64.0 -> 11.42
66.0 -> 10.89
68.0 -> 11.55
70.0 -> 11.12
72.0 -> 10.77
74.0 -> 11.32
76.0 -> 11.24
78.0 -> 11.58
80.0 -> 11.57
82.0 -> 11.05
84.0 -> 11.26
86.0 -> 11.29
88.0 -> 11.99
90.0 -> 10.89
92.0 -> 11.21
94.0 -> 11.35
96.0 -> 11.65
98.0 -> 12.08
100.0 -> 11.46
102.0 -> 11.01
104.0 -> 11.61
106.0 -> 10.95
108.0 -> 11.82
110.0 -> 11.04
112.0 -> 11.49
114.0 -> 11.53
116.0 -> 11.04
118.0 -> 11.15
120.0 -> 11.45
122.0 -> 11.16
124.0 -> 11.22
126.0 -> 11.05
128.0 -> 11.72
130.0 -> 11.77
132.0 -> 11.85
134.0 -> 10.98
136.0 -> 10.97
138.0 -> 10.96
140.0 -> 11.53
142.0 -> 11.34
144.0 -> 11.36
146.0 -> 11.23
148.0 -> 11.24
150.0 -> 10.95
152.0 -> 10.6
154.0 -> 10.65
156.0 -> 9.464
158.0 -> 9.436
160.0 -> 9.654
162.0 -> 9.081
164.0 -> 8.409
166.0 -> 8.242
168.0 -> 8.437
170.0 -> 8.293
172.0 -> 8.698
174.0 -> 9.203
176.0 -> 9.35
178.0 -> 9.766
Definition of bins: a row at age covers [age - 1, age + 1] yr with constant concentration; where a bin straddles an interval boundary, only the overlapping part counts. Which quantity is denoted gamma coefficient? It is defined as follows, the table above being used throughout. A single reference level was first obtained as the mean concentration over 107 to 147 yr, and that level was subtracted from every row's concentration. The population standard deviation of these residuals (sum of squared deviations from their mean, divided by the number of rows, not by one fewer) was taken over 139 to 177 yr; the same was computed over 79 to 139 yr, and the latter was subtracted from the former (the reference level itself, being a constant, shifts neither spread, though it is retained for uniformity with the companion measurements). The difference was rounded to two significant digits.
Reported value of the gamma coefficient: 0.82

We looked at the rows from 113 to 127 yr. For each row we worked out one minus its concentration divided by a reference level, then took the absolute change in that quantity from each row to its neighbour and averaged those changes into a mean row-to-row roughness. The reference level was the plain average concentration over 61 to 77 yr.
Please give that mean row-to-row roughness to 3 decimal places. 0.021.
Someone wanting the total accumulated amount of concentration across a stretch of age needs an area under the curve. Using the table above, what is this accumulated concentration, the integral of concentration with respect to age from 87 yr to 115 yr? 320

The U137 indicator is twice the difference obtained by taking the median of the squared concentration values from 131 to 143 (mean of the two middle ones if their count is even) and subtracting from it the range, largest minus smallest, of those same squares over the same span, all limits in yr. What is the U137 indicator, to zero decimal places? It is 209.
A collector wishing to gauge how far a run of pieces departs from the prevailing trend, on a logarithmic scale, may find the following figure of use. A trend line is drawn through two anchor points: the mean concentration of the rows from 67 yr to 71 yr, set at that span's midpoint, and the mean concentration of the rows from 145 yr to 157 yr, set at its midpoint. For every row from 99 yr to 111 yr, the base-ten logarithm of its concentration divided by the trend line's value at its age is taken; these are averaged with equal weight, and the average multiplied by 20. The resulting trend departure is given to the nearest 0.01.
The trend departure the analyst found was 0.20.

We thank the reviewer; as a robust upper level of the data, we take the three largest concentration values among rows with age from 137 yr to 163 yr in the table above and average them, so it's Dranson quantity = 11.4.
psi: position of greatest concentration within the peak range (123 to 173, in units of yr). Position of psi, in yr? 132.0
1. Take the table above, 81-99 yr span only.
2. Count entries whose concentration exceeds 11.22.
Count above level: 6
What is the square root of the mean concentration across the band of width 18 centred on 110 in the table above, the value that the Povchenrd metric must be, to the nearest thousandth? 3.361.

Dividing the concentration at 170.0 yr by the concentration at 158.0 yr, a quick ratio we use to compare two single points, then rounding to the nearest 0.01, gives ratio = 0.88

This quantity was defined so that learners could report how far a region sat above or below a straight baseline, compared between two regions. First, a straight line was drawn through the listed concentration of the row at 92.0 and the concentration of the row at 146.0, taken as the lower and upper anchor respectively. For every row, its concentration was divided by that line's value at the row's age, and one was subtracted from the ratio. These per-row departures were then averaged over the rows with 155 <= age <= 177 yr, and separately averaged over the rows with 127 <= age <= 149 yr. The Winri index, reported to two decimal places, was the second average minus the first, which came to 0.22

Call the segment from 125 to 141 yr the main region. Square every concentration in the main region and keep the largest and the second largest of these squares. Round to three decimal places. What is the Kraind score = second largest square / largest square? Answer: 0.987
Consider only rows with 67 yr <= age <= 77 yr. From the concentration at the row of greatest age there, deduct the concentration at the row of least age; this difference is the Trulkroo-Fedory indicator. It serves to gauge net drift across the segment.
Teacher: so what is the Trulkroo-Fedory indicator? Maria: -0.31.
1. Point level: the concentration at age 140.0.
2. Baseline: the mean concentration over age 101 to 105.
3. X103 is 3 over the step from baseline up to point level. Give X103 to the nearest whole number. 14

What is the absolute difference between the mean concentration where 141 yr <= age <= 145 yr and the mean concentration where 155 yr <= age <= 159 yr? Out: 1.90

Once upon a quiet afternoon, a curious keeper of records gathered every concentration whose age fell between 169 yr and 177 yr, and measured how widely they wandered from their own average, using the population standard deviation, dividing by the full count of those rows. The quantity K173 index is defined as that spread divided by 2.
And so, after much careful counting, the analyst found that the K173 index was 0.210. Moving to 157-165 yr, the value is 0.236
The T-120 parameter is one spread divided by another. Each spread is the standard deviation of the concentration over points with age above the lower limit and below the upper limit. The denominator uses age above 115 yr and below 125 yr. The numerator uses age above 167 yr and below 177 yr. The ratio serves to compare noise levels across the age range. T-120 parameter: 3.1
